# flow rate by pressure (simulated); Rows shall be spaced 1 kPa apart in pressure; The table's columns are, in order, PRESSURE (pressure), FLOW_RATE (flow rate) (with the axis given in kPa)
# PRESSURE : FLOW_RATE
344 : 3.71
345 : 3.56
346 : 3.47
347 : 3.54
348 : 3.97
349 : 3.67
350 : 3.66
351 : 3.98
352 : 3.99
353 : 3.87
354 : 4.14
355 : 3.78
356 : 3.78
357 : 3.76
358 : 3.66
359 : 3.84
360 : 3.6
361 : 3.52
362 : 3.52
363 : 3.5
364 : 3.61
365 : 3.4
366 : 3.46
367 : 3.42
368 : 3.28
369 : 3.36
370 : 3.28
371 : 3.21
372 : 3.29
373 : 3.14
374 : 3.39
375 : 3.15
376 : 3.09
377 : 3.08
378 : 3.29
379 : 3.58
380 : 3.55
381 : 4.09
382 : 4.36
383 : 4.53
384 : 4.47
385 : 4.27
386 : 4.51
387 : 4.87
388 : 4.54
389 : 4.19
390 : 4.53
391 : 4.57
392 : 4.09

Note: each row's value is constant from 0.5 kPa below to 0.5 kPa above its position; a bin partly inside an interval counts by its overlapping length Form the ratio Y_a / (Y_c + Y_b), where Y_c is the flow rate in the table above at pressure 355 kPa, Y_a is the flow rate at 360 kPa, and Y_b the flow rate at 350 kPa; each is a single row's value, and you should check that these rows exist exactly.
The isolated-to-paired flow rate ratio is 0.484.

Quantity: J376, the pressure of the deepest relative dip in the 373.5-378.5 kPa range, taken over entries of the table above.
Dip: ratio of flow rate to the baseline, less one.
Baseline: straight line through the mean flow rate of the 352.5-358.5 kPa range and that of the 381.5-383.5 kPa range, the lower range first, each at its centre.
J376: 377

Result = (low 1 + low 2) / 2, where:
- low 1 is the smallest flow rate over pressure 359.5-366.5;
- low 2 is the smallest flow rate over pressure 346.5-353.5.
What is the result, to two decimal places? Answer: 3.47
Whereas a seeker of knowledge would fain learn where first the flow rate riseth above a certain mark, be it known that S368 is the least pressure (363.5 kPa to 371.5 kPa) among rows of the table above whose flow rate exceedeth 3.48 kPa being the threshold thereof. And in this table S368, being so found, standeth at 364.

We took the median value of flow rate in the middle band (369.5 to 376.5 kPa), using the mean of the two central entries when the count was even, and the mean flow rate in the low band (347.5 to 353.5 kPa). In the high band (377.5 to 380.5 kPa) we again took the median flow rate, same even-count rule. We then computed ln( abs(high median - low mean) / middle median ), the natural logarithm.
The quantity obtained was -2.3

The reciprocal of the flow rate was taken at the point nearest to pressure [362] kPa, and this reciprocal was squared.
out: 0.081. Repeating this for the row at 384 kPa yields 0.050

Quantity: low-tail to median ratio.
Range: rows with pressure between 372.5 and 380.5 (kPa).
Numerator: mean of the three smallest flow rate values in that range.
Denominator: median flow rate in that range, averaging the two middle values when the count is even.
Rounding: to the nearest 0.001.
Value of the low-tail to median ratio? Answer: 0.964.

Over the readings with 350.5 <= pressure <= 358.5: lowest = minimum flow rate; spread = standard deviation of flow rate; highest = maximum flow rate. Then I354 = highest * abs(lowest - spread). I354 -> 14.5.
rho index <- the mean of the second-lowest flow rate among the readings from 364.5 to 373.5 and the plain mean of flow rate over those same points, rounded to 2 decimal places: 3.26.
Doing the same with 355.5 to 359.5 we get 3.76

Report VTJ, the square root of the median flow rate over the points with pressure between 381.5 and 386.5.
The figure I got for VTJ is 2.11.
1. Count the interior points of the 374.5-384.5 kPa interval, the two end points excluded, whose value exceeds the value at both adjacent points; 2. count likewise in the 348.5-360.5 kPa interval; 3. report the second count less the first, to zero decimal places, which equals 1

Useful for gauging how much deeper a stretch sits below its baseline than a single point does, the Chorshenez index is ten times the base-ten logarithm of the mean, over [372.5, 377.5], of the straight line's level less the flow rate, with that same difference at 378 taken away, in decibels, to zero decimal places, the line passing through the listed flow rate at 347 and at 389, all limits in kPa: -11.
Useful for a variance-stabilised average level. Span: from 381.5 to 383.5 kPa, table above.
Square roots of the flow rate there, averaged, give 2.11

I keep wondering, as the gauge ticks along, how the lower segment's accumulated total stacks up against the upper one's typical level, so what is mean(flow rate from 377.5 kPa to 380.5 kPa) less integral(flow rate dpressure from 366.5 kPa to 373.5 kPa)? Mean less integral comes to -20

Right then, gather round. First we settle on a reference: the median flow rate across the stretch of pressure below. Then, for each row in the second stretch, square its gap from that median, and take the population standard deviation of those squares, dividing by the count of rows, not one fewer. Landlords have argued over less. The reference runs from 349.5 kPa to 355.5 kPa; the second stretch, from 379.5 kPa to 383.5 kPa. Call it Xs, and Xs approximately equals 0.12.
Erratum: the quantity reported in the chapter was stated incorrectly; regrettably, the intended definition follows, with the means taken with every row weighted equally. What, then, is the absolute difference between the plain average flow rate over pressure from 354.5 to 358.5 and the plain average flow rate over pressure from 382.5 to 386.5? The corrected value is 0.70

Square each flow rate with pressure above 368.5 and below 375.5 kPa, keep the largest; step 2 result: 11.5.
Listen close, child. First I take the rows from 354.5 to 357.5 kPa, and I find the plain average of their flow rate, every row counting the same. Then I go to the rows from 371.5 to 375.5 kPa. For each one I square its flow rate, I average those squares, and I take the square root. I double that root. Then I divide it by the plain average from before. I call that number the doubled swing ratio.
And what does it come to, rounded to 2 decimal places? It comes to 1.72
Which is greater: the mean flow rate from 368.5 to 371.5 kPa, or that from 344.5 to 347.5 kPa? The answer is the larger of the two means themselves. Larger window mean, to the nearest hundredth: 3.52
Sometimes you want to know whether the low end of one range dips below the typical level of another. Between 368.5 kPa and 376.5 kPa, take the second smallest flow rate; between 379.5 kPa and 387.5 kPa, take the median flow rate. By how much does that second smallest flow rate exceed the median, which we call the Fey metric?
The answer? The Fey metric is -1.3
